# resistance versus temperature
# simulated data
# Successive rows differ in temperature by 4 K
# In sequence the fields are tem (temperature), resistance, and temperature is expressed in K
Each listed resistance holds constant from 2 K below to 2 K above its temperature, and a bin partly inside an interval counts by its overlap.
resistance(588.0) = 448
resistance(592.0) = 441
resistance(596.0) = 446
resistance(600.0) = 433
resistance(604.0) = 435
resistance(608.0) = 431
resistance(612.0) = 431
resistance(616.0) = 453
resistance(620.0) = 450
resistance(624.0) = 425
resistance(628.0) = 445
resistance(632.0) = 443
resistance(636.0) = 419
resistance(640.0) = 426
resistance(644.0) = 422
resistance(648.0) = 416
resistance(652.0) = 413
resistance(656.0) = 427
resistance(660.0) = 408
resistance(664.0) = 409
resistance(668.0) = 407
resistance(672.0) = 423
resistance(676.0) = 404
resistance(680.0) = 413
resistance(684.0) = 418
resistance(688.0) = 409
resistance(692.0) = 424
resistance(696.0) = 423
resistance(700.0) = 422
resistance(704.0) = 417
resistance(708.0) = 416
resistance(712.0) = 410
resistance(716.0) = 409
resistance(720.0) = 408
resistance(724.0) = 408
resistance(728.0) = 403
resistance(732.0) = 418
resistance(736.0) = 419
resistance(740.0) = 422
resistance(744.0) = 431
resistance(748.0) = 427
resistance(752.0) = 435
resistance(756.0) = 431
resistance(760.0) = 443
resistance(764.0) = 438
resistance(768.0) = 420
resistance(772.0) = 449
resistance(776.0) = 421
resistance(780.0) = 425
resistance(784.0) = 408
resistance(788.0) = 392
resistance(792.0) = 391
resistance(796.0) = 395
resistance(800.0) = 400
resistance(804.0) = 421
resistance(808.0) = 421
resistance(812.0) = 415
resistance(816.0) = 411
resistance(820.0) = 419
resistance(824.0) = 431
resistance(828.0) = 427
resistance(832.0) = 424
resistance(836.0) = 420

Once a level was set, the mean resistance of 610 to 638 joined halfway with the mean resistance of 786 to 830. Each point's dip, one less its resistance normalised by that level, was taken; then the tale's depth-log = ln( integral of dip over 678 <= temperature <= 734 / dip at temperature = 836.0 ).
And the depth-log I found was 4.8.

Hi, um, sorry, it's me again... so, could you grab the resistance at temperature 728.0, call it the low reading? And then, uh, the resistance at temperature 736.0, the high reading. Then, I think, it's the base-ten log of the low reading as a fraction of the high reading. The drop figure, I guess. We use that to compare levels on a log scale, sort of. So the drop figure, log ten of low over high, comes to -0.017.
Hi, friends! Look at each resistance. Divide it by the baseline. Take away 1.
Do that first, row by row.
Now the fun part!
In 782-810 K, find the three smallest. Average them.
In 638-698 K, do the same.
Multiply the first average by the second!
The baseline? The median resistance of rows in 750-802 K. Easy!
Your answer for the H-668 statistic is 0.0023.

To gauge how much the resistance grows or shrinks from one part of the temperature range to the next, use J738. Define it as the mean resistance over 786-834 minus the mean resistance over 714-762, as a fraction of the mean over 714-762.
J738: -0.021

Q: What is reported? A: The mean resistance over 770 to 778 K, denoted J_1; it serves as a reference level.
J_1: 435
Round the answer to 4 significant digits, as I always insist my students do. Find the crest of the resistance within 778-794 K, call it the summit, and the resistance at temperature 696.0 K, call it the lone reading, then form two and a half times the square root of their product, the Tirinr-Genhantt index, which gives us 1060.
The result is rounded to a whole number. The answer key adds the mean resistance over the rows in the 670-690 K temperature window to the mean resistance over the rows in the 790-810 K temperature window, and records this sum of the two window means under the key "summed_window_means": 819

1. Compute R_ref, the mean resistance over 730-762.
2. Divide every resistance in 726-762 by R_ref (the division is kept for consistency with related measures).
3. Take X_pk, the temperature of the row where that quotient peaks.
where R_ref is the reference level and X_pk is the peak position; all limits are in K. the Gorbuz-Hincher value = 760.0 K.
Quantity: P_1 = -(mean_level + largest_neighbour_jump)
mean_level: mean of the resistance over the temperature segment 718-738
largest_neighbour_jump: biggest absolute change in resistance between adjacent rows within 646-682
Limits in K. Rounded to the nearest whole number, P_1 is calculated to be -430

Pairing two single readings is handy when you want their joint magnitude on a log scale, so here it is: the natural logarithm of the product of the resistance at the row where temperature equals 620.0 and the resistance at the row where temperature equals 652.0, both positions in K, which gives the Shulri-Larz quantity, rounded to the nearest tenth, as 12.1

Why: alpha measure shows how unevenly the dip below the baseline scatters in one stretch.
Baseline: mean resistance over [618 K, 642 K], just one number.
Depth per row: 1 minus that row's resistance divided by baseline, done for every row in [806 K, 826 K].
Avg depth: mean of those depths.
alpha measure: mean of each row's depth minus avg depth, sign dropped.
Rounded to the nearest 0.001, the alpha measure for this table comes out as 0.012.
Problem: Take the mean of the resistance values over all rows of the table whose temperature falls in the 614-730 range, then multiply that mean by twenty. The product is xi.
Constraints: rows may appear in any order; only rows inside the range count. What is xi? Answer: 8393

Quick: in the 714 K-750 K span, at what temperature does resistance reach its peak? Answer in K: 744.0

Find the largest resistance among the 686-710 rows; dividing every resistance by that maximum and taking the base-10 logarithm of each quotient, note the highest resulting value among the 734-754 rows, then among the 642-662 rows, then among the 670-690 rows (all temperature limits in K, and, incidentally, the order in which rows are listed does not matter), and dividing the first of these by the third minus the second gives -3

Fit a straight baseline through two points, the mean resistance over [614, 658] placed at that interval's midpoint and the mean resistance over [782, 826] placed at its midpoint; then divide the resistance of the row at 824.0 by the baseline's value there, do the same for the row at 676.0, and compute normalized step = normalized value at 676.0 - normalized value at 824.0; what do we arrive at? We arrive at -0.110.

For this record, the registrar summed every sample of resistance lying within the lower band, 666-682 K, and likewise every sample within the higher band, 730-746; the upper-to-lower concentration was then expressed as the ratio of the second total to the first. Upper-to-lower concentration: 1.03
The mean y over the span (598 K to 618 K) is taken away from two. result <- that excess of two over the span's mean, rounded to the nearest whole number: -435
